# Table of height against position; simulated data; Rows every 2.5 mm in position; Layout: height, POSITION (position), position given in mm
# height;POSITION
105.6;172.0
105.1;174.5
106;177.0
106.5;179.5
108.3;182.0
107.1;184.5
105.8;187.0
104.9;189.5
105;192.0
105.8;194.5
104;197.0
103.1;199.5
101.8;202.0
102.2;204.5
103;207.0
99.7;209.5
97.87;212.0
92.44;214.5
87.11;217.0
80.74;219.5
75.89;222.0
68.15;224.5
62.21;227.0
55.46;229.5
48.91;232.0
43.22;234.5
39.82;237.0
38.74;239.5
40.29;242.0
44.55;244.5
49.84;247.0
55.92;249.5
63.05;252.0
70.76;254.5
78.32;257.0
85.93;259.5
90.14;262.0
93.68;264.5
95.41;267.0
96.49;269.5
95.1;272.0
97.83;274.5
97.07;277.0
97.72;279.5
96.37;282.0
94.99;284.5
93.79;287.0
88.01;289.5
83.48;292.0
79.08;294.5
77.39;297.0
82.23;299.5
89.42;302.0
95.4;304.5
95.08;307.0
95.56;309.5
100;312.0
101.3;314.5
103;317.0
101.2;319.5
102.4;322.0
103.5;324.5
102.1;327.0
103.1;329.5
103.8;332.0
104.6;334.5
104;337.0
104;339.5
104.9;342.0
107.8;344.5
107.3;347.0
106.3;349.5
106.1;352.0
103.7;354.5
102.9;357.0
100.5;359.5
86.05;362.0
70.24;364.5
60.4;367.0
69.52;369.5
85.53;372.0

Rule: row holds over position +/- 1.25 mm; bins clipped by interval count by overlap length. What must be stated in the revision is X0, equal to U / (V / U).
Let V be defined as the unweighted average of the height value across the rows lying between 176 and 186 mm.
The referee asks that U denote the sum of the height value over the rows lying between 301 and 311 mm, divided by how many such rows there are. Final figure 82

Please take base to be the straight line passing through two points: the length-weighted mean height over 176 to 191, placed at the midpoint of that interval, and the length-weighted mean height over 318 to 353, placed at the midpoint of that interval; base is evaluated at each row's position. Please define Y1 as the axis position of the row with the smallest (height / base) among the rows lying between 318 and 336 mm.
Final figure 319.5 mm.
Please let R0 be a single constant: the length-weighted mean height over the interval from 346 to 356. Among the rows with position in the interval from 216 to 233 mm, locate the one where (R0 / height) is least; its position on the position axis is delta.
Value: 217.0 mm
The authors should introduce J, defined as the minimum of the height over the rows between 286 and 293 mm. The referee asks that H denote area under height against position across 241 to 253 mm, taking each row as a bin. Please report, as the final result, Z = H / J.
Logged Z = 7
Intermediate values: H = 608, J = 83.48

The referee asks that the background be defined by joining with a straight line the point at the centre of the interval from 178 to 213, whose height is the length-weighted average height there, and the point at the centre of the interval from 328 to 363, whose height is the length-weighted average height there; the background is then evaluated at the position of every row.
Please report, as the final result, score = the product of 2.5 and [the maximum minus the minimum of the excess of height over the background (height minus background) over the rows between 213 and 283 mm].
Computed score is 148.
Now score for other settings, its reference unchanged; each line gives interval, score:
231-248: 28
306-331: 21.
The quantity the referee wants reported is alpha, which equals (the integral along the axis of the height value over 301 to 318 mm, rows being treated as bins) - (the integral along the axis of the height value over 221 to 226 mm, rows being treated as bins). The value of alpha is 1295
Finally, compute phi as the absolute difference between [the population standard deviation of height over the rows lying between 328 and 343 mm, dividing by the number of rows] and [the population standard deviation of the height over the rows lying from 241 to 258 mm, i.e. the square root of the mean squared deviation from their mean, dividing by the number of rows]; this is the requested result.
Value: 12.3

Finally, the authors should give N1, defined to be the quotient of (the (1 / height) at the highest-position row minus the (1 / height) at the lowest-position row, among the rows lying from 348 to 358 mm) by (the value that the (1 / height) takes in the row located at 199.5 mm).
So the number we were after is 0.03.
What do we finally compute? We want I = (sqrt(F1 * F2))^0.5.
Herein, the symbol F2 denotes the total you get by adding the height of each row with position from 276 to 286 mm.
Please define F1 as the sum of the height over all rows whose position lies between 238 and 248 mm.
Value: 16.1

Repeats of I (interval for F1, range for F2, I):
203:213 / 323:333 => 20.2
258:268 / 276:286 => 19.4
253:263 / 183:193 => 19.3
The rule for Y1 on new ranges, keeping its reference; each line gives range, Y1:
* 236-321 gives 239.5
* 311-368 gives 367.0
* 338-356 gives 354.5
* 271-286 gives 272.0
